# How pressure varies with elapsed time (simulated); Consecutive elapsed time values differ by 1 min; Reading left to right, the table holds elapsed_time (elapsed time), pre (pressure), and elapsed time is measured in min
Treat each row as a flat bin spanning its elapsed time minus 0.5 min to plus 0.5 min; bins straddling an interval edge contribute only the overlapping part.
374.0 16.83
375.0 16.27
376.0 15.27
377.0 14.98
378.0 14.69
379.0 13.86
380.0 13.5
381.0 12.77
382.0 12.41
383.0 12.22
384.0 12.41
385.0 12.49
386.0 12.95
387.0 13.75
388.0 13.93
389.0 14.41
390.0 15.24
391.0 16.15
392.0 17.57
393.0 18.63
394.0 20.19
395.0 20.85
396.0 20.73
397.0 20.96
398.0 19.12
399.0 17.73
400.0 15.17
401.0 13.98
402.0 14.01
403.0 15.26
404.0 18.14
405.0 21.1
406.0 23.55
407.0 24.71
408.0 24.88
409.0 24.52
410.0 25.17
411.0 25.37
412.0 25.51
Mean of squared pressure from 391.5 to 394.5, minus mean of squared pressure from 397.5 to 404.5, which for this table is 88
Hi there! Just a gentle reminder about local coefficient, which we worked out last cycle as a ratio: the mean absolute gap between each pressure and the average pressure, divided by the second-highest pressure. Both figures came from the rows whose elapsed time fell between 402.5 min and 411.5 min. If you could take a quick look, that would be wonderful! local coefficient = 0.12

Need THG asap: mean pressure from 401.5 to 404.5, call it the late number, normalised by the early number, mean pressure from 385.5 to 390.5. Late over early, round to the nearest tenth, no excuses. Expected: 1.1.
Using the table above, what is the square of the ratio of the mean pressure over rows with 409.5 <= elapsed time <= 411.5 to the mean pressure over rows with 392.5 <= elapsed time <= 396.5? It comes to 1.6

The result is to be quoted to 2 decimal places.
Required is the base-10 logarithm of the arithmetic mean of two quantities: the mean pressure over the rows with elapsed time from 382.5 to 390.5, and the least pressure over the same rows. 1.11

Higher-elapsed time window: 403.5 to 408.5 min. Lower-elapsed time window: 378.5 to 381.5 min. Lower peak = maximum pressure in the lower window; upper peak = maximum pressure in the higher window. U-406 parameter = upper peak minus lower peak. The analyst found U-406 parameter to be 11.0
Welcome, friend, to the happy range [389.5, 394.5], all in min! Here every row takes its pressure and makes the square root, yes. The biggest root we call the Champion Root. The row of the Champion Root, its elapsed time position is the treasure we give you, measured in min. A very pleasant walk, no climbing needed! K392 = 394.0 min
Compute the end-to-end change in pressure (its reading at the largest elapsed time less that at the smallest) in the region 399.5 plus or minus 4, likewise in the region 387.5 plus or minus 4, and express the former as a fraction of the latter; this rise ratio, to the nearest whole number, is -1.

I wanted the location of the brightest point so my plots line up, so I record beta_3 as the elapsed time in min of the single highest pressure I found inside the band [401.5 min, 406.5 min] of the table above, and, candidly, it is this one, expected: 406.0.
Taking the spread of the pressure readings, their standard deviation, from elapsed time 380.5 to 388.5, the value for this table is 0.6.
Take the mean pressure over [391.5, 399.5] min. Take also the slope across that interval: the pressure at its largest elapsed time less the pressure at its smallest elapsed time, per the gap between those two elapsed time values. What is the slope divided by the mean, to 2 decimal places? 0.00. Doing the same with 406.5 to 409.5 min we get 0.00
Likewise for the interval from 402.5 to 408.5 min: 0.09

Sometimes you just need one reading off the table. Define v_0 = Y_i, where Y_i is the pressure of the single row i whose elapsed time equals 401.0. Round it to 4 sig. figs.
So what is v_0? 13.98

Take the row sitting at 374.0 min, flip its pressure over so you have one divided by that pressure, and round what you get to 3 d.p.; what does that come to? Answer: 0.059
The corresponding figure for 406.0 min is 0.042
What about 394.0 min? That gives 0.050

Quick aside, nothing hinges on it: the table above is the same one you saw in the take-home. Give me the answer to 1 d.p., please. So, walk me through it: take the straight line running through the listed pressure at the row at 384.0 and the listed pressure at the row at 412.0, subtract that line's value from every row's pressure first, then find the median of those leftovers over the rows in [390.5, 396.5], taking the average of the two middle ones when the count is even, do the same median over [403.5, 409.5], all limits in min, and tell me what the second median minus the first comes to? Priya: -1.7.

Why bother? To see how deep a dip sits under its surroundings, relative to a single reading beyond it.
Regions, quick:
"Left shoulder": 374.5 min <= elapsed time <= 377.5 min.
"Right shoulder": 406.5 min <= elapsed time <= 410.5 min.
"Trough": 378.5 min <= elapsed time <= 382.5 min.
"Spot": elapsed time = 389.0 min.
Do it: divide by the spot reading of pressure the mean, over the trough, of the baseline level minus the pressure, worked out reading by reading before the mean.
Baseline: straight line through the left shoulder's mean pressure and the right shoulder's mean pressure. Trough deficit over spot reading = 0.25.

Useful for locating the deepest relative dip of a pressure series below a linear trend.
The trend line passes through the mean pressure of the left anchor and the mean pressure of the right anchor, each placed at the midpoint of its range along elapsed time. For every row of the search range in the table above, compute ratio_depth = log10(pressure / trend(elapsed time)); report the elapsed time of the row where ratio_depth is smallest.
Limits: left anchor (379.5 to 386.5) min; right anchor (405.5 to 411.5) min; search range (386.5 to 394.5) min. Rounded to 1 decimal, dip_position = 388.0 min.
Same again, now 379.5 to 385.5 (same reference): 385.0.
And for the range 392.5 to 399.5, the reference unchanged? 399.0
